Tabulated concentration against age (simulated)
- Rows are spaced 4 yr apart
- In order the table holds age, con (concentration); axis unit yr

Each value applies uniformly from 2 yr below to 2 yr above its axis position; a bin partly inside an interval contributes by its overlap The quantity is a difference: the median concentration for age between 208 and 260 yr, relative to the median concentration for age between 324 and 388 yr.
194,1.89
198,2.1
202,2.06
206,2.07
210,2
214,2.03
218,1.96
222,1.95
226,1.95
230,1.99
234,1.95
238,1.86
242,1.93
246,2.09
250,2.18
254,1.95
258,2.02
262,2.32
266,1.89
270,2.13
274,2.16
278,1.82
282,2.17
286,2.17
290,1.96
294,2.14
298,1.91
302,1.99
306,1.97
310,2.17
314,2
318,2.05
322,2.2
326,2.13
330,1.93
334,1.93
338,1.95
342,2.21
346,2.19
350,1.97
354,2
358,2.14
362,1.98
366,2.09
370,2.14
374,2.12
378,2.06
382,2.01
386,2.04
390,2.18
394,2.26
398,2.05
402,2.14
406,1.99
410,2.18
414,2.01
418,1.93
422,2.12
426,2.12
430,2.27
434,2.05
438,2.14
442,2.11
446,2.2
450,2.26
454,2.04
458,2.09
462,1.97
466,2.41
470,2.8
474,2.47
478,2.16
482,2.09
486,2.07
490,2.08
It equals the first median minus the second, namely -0.090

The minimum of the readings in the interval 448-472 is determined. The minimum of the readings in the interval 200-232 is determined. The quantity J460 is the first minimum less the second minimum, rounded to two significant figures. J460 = 0.020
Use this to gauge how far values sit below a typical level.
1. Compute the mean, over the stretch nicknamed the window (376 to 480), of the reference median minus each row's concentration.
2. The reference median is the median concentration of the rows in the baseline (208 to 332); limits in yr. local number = -0.16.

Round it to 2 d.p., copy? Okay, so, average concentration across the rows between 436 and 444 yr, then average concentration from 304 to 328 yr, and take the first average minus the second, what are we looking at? 0.04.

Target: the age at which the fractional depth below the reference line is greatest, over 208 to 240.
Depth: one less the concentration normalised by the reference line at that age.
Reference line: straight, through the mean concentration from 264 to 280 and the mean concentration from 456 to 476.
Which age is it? 238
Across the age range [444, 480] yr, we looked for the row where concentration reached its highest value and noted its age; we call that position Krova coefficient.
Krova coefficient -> 470 yr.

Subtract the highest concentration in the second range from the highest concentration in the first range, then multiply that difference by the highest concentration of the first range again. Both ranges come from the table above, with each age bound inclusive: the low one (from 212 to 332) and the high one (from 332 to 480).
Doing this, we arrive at -1.1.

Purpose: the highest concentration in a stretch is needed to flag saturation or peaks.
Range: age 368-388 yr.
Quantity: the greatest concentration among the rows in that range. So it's 2.14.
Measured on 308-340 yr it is 2.2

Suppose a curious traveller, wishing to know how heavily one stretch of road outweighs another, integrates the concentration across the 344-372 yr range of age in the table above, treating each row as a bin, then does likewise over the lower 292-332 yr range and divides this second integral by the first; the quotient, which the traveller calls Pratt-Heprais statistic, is 1.4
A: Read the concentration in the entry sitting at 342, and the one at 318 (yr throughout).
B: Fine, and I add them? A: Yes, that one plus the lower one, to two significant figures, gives 4.3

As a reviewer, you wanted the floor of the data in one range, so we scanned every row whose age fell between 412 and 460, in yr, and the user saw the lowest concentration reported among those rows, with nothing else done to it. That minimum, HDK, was 1.93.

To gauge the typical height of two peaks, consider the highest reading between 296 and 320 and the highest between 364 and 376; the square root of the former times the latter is 2.15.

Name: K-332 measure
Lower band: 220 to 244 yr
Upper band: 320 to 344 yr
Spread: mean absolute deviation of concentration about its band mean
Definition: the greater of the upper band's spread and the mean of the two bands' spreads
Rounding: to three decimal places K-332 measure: 0.122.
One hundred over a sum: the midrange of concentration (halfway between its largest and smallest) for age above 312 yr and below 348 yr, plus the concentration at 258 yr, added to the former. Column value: 24.4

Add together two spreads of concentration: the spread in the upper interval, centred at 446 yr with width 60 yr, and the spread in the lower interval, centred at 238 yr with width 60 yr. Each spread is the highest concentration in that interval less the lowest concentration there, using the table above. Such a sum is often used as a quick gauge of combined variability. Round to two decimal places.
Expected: 1.33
